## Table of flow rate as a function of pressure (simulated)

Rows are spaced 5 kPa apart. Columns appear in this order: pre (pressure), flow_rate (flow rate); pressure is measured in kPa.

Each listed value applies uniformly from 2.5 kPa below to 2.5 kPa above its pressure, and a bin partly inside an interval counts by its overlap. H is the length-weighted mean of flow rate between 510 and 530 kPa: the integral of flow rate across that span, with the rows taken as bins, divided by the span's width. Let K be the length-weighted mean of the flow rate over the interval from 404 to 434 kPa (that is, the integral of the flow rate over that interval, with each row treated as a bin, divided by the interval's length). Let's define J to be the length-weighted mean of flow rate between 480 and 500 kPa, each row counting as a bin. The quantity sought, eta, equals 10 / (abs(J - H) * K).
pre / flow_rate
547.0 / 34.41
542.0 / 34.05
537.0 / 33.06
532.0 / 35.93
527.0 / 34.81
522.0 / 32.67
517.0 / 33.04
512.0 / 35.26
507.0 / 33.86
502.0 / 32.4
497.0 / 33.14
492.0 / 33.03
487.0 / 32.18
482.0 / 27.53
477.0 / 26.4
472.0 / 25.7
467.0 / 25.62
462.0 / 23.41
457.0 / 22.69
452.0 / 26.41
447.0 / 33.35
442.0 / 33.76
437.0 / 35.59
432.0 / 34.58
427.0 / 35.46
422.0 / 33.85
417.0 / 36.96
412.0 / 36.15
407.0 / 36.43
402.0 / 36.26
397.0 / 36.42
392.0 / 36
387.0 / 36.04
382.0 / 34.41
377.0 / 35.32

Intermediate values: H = 34.0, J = 31.6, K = 36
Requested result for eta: 0.119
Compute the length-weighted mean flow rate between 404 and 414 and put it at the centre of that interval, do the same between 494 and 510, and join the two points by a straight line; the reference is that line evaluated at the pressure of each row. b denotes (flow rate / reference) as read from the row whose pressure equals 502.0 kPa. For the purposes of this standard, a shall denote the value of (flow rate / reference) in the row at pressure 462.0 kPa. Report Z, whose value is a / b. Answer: 0.69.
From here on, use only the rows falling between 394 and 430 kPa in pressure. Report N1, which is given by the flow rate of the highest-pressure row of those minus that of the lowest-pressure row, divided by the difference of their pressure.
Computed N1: -0.03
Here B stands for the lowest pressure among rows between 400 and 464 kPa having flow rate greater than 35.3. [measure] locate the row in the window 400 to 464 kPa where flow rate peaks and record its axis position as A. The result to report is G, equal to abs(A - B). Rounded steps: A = 417.0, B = 402.0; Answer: 15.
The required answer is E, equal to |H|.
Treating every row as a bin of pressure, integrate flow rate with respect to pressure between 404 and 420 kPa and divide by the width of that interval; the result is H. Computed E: 36.4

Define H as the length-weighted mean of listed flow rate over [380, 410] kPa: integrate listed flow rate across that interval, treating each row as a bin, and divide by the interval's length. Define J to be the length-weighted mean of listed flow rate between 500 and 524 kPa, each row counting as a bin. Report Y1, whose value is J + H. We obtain 69.4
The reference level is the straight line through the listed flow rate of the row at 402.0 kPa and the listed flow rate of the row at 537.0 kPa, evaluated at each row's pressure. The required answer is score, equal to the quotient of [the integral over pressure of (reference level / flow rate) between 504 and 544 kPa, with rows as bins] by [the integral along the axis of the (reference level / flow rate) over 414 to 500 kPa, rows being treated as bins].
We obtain 0.4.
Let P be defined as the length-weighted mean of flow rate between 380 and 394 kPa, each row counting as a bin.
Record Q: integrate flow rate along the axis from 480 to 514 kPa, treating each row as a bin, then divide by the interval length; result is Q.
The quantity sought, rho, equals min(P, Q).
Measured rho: 32.5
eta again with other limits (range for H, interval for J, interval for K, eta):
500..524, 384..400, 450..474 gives 0.155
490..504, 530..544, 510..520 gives 0.205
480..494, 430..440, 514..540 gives 0.072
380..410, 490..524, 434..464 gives 0.131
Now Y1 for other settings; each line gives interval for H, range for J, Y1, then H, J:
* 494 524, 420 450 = 67.7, 33.4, 34.3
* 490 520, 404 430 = 69.2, 33.4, 35.8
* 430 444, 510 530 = 68.6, 34.7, 34.0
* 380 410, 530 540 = 70.4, 36.0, 34.4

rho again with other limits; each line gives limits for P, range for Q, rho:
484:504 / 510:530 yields 32.6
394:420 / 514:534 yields 34.1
